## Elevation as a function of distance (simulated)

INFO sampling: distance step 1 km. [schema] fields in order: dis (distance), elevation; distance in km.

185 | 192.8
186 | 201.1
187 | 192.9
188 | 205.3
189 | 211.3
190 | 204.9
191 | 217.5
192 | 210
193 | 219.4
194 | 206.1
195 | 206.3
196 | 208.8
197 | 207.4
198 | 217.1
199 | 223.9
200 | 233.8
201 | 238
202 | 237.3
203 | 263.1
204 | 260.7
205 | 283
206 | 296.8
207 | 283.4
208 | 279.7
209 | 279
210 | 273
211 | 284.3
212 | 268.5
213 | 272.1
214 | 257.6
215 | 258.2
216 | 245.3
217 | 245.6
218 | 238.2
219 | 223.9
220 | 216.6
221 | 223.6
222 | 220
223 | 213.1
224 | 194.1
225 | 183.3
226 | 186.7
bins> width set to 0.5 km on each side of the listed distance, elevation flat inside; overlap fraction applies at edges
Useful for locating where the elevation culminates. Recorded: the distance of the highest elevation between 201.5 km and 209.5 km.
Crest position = 206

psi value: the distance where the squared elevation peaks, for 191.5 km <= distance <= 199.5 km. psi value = 199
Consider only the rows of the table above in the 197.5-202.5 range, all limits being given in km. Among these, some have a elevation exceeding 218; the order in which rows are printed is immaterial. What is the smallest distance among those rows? 199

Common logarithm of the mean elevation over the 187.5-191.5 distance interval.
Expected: 2.32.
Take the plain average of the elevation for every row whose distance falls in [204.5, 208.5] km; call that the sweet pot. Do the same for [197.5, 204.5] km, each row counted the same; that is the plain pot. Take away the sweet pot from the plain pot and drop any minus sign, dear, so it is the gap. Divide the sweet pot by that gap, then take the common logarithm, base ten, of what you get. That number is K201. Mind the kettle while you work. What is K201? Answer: 0.79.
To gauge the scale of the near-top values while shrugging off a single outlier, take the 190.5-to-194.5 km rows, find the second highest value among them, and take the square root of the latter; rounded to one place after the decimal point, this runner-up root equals 14.7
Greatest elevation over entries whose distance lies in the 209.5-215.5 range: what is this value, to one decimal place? 284.3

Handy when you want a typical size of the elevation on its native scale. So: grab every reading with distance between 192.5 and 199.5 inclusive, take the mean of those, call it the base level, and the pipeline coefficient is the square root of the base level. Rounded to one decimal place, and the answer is 14.6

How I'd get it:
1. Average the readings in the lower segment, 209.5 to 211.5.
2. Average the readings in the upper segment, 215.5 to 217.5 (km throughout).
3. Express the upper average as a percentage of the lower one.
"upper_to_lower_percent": 88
